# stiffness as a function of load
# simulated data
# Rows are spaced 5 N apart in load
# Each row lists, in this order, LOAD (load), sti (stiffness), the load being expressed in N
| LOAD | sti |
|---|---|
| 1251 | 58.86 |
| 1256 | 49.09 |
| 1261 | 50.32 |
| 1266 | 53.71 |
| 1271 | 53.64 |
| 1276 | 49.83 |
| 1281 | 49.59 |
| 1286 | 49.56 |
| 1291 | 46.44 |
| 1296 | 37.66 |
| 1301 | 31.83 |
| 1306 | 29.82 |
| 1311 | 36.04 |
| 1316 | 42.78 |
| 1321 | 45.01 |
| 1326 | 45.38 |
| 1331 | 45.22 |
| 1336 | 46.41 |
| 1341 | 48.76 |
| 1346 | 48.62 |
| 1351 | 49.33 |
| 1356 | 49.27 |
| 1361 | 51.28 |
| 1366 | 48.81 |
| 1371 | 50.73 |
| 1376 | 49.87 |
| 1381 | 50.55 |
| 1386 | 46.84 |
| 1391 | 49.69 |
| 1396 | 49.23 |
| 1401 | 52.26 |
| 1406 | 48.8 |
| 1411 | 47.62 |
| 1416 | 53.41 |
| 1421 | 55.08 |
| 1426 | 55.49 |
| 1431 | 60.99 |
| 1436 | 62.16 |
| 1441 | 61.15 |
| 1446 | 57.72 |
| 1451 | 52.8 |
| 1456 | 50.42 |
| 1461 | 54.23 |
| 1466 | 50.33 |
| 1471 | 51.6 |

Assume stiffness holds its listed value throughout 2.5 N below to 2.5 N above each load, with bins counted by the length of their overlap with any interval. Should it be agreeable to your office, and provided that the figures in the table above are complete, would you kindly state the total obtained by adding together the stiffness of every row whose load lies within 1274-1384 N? 1003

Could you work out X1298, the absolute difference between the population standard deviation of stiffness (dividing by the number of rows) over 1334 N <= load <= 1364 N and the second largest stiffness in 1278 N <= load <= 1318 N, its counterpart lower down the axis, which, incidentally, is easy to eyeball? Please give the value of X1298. 48.1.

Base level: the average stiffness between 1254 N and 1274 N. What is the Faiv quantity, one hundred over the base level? 1.93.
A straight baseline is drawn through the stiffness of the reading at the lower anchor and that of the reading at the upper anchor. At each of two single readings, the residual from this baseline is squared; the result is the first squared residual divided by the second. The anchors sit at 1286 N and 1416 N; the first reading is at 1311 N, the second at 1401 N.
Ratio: 408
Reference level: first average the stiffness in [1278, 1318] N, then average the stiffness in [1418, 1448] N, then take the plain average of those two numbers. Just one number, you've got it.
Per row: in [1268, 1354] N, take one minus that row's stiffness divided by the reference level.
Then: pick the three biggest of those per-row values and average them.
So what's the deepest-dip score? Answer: 0.34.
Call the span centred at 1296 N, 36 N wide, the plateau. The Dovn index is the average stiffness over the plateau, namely 40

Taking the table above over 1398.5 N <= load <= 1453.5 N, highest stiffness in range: 62.16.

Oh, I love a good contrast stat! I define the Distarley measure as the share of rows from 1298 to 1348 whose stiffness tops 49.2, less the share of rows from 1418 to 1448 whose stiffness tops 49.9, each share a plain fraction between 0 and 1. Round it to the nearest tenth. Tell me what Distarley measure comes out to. -1.0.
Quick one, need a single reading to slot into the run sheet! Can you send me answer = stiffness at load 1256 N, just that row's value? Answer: 49.09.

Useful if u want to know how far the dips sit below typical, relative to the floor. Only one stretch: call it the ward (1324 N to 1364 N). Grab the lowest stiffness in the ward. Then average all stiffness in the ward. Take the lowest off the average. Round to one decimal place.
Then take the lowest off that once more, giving -42.4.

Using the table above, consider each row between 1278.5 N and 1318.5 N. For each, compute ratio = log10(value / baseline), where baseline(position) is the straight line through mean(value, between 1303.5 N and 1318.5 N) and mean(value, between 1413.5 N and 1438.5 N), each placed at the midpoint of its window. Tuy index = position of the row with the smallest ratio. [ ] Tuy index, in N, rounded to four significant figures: 1306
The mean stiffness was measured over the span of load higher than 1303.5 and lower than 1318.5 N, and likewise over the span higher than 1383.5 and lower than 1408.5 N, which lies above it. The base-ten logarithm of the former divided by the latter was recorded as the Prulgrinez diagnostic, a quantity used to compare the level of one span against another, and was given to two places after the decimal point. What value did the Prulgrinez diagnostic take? -0.13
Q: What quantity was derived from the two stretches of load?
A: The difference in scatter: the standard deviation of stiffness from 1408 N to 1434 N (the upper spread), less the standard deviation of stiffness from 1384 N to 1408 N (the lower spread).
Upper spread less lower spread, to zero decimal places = 3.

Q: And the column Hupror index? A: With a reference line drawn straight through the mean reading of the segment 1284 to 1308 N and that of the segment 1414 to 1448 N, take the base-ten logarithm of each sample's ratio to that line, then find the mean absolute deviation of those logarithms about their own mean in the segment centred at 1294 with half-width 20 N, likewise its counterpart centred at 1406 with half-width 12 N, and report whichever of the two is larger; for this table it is 0.10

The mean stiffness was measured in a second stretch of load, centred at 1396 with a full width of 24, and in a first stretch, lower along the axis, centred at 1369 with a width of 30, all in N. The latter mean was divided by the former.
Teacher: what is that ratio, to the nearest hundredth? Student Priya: 1.01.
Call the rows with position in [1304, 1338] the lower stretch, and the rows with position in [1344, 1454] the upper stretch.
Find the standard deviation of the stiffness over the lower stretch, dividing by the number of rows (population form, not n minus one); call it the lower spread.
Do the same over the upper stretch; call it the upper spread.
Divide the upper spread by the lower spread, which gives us 0.77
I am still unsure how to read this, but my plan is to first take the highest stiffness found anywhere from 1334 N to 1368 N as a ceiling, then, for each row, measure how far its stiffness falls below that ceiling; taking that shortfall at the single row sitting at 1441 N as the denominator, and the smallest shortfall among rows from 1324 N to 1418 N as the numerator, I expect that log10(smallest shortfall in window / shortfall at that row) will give -0.7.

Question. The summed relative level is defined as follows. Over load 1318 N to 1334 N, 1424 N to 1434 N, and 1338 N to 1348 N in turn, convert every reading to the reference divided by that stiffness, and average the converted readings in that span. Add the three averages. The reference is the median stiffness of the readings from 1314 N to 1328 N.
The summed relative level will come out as 2.69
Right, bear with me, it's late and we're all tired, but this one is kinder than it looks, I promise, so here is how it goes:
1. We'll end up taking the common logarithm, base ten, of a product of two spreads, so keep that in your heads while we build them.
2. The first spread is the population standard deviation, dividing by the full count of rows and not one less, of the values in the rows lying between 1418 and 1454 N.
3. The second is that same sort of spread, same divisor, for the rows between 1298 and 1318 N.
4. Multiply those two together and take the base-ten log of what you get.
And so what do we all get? 1.2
